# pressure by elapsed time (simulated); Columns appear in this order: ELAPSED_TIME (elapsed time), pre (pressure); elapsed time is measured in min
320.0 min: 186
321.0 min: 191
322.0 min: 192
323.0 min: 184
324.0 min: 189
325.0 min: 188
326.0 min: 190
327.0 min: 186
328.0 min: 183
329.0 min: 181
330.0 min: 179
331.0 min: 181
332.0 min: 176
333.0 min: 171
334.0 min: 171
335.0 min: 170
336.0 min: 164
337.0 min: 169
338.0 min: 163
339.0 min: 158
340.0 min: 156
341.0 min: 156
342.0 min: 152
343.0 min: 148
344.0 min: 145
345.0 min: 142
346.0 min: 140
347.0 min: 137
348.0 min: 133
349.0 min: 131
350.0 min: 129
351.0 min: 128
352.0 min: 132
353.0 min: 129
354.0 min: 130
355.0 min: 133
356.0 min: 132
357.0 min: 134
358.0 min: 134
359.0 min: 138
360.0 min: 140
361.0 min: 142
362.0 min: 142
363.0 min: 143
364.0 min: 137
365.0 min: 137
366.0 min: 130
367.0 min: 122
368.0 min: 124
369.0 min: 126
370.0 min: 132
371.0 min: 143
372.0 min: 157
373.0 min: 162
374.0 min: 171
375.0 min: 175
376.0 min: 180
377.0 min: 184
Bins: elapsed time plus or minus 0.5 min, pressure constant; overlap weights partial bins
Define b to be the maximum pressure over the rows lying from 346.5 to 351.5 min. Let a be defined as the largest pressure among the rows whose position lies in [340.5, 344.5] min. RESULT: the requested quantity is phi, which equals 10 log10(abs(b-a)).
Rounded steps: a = 156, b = 137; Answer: 12.8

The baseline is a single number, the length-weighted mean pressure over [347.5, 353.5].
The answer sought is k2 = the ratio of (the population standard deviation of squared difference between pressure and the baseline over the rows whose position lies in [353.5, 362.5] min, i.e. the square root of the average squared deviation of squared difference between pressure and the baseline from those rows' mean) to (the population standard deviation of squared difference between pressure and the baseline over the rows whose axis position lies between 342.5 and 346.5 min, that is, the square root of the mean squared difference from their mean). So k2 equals 0.6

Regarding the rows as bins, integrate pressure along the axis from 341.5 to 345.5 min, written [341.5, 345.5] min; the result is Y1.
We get 587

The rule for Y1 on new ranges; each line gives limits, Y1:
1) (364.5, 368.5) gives 513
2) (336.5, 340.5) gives 646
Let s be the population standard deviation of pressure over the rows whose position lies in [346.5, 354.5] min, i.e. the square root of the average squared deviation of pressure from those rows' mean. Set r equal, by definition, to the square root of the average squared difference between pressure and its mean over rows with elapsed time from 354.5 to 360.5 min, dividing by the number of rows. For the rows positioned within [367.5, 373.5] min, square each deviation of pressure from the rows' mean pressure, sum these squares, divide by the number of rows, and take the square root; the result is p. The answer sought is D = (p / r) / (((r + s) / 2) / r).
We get 5.3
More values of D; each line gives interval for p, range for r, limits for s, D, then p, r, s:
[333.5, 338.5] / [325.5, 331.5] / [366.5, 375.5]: 0.3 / 3.3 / 3.7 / 19.7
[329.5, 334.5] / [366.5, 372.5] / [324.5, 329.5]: 0.5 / 4.1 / 12.4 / 3.3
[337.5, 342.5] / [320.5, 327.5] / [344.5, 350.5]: 1.0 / 3.6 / 2.6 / 4.7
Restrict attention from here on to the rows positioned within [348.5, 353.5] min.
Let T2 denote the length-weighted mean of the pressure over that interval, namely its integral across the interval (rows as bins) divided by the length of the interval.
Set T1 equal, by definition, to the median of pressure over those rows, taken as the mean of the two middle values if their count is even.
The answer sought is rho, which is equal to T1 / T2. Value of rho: 0.99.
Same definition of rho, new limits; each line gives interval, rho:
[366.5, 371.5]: 0.97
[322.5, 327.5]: 1.00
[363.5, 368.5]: 1.00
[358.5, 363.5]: 1.01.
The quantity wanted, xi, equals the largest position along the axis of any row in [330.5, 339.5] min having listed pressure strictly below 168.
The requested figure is 339.0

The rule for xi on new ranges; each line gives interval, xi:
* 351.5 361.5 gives 361.0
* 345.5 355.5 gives 355.0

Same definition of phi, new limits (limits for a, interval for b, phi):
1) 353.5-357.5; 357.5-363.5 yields 9.5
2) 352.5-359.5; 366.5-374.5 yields 15.2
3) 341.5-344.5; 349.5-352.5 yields 13.0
